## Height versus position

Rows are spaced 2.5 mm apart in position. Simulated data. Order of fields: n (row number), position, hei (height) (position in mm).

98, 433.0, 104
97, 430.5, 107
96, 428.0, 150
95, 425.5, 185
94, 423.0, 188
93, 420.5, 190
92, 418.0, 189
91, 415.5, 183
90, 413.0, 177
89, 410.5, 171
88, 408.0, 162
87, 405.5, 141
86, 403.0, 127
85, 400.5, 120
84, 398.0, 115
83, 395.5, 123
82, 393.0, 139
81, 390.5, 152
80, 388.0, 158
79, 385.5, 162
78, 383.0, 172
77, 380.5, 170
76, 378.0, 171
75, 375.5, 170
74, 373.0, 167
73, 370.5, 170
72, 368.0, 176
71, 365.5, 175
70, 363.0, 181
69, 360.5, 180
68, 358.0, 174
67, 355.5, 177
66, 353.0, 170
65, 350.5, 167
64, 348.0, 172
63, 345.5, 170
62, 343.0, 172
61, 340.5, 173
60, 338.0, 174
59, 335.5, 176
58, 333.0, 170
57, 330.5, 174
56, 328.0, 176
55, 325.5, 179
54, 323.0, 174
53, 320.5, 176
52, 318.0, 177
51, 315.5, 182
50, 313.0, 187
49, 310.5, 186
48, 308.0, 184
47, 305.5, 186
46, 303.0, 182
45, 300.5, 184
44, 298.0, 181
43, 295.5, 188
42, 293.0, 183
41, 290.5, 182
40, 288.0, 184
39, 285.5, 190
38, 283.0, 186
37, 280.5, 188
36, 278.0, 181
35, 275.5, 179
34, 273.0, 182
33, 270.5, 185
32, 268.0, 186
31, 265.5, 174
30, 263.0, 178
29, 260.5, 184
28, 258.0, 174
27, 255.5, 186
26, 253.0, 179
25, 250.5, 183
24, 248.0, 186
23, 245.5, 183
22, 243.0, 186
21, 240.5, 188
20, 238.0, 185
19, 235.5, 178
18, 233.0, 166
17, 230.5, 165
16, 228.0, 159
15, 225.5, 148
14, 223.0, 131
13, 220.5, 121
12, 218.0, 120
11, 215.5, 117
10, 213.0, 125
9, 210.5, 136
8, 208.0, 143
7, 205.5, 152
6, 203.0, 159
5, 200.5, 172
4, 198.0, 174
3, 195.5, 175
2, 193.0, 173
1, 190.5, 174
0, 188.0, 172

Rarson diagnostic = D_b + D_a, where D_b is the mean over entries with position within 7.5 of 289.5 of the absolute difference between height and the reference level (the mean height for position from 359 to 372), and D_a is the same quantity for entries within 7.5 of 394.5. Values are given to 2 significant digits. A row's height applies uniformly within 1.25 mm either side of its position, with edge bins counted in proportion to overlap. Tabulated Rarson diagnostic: 51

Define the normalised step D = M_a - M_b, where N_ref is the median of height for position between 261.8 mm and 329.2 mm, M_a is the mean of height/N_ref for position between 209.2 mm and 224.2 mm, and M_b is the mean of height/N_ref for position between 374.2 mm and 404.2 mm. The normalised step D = -0.128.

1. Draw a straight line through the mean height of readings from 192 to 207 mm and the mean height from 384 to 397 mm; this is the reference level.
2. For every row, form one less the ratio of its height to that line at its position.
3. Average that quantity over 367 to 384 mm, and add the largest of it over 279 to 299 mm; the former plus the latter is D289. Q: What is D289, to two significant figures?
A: -0.31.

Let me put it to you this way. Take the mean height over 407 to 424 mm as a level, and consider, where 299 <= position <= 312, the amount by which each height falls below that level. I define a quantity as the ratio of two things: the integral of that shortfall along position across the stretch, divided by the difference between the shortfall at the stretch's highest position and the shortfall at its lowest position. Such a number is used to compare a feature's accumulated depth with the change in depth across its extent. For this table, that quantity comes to 28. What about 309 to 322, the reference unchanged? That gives -2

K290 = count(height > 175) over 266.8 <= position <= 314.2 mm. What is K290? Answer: 19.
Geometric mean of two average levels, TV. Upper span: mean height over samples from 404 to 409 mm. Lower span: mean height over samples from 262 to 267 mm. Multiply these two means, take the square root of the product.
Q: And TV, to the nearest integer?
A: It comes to 163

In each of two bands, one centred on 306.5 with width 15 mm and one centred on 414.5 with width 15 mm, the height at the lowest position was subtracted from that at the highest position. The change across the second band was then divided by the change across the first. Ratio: 9.3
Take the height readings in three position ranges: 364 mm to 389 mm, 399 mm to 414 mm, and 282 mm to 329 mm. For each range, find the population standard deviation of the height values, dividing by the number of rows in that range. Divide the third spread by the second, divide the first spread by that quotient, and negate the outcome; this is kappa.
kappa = -26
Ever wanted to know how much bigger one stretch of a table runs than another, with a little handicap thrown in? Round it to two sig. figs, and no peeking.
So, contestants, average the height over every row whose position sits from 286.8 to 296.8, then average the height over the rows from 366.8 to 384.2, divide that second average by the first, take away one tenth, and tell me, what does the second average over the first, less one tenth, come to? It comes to 0.83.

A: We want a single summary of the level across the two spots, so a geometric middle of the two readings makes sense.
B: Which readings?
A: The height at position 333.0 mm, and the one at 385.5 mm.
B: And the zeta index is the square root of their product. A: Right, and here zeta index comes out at 166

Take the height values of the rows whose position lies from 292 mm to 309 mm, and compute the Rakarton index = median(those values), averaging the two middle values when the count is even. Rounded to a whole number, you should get 184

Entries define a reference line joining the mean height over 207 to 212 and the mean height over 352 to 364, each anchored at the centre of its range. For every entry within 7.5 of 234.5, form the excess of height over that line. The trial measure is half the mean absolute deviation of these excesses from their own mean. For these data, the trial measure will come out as 4.6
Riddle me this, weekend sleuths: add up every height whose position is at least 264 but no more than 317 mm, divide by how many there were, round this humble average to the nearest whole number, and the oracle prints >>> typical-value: 184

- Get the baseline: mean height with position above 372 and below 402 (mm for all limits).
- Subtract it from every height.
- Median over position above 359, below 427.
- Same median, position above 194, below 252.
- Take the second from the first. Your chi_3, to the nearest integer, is 5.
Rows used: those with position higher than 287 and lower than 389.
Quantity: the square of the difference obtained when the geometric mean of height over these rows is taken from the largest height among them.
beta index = 150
